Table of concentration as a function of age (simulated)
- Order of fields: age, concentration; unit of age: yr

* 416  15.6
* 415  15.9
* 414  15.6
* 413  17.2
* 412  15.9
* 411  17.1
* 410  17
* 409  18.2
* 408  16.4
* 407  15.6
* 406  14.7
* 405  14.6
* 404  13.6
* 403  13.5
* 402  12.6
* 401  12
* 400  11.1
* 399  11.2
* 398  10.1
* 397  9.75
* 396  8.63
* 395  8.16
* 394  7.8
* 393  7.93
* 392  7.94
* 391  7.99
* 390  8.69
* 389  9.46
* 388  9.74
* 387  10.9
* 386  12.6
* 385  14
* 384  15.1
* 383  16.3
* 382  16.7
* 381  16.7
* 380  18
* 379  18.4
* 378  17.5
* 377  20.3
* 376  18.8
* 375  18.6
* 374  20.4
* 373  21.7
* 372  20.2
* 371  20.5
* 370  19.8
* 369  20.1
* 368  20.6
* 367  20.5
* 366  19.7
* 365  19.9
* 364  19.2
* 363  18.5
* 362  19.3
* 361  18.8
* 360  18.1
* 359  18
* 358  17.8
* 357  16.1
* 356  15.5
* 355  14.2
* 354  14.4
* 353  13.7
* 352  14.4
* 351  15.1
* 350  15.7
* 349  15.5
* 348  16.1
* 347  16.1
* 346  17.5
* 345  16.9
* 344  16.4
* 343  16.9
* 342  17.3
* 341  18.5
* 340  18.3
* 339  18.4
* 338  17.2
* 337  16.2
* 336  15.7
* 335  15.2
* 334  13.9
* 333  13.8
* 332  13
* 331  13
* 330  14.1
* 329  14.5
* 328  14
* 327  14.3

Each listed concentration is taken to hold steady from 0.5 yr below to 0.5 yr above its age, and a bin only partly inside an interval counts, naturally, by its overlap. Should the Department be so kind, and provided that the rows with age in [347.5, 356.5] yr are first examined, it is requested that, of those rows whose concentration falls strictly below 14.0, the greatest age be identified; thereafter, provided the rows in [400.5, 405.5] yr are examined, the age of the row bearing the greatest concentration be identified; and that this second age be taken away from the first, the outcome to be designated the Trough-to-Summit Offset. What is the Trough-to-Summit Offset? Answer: -52 yr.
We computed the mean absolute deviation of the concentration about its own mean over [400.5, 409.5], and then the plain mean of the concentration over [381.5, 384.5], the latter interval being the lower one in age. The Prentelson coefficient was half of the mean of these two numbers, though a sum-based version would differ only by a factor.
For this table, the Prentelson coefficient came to 4.4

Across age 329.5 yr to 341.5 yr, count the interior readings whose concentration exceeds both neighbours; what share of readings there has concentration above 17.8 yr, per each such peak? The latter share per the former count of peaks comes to 0.25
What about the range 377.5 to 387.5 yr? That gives 0.20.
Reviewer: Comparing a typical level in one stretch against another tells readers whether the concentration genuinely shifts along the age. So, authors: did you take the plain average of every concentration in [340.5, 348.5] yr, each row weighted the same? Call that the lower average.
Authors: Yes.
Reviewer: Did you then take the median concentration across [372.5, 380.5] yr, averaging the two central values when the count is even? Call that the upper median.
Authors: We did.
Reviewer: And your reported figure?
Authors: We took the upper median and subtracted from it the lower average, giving 1.7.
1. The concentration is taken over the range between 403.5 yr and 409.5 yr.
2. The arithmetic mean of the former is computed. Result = 16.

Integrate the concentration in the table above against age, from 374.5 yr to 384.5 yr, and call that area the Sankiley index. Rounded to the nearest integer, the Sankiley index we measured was 176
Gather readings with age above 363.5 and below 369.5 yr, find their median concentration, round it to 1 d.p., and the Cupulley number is 20.0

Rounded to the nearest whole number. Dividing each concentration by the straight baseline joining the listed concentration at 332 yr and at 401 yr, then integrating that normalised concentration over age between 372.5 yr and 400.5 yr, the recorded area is 31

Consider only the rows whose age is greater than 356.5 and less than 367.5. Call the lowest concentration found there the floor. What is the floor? 16.1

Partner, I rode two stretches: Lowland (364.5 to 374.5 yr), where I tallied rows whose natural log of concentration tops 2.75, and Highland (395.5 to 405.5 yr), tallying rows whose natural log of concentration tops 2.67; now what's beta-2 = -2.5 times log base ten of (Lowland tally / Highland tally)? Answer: -2.5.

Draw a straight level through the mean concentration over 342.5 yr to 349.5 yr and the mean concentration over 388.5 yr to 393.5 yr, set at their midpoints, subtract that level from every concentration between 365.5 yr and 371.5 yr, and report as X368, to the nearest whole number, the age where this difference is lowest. 366 yr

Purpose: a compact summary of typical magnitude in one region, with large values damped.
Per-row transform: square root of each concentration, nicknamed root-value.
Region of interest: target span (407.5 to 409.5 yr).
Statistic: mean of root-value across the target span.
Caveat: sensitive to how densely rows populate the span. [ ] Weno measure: 4.16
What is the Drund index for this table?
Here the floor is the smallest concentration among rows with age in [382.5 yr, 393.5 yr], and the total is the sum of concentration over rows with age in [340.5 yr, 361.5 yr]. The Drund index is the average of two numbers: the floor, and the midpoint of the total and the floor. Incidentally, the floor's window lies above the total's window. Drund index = 92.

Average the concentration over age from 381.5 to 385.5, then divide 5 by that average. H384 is 0.32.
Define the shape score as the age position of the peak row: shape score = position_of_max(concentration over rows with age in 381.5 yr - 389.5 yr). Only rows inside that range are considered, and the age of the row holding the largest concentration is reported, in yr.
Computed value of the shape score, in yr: 382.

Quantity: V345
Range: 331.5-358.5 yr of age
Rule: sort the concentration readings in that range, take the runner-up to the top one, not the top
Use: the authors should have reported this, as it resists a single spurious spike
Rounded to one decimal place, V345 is 18.4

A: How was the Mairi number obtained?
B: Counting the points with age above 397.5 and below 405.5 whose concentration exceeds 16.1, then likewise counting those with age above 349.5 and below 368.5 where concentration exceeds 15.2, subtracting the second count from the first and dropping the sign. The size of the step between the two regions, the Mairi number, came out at 14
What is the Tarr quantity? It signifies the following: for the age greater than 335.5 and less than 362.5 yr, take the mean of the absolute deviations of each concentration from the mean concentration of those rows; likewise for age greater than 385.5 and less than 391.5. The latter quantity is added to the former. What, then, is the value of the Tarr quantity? 2.5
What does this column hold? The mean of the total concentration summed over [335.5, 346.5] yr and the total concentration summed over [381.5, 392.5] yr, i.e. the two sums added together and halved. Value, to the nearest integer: 159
